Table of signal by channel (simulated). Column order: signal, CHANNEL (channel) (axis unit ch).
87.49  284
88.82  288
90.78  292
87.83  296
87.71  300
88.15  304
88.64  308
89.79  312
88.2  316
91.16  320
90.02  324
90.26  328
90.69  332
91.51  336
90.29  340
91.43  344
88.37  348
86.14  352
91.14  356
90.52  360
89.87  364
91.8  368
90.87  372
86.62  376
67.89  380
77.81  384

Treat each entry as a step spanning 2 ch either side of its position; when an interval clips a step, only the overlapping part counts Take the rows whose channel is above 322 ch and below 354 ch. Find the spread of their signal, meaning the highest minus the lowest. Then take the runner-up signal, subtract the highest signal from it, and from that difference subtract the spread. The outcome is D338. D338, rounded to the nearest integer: -5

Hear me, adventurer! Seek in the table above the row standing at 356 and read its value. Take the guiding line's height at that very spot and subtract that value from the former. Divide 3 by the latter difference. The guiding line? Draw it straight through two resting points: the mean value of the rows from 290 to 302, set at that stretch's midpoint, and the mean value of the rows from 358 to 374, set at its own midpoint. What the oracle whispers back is -4.5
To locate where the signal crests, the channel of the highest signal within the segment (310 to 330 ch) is 320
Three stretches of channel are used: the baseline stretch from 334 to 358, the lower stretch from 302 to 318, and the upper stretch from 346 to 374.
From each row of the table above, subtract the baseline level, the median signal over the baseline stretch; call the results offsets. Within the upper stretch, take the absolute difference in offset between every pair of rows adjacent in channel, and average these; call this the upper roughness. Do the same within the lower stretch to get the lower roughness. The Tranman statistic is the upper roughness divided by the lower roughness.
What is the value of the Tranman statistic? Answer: 1.8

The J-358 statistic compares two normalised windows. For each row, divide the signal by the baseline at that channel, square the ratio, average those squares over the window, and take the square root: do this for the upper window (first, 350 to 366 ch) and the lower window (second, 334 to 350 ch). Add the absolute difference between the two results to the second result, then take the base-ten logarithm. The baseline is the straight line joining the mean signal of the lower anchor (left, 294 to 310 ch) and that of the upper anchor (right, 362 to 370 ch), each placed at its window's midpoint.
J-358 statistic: 0.011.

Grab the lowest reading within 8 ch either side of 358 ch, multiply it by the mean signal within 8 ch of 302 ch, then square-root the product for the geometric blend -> 87.1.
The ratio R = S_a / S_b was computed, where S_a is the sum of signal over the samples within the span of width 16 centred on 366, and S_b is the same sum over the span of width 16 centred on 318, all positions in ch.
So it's 1.011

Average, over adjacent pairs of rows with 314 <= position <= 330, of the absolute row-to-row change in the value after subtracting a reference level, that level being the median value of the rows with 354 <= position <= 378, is 1.4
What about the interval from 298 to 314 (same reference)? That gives 0.7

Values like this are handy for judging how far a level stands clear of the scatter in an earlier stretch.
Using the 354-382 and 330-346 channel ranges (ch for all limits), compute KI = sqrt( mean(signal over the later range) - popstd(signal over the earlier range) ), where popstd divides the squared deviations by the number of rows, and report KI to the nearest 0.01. 9.30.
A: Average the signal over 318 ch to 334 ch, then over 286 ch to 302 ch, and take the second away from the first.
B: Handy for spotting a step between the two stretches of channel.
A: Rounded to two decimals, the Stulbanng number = 1.75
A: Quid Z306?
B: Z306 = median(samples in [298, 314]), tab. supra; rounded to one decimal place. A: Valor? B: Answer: 88.4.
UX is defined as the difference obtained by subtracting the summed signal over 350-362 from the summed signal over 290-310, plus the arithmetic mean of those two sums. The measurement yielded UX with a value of 531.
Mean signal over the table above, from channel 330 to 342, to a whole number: 91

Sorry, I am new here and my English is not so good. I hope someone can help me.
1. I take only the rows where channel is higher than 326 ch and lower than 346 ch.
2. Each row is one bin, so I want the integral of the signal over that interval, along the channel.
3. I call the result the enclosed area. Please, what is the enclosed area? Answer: 1817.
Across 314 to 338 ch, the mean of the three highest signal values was 91.1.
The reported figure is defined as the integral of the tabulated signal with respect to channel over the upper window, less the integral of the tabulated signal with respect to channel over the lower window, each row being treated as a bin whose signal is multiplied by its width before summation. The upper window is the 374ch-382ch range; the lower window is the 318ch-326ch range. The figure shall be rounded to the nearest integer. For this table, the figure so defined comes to -107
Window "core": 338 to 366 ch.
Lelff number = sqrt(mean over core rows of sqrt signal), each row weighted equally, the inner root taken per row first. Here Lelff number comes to 3.08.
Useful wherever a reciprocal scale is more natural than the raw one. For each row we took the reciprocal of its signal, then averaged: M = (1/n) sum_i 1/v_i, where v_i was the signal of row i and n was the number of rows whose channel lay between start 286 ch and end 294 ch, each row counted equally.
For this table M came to 0.0111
